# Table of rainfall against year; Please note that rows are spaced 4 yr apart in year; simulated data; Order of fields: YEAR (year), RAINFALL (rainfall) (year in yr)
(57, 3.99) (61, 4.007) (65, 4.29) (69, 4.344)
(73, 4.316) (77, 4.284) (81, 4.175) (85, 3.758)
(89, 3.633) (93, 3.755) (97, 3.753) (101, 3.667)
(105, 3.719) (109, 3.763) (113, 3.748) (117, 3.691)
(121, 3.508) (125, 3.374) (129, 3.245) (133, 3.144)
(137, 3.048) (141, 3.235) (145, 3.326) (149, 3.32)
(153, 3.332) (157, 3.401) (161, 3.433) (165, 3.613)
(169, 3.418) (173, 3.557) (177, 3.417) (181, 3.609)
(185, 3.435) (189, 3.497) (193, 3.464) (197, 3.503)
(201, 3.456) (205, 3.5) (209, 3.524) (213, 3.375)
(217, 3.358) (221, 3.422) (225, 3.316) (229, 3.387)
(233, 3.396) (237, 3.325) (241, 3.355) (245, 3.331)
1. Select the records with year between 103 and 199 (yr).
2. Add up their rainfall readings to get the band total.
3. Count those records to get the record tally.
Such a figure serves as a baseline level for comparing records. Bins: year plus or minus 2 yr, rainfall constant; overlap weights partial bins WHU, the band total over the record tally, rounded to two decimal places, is 3.45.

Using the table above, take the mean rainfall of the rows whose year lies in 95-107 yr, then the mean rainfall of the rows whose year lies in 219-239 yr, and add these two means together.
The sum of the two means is 7.08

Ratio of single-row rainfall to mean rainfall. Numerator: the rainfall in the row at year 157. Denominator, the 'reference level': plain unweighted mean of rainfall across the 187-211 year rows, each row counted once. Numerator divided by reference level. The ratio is 0.97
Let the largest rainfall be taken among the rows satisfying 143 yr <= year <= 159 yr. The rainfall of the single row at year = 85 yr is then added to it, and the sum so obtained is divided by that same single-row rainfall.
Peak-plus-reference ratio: 1.91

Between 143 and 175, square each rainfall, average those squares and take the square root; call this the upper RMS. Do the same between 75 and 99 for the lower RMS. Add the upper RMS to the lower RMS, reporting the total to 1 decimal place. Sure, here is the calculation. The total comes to 7.3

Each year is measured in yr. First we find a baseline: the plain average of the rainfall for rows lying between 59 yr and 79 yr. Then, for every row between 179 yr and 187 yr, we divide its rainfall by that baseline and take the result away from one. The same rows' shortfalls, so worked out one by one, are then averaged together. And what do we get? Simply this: 0.171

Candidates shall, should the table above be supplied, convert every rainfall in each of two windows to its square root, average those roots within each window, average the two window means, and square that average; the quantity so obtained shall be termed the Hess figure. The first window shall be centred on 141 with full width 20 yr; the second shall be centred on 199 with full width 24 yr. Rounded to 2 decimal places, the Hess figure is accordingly 3.35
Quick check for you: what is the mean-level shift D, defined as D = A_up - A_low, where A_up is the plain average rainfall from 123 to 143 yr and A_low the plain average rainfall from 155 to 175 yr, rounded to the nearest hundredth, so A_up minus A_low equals -0.28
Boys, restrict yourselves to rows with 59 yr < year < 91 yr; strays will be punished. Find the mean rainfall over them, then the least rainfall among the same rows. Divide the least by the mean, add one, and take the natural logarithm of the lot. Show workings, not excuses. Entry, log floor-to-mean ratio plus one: 0.63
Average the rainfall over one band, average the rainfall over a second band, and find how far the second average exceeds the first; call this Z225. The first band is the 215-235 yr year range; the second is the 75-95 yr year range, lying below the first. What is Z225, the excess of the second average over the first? 0.55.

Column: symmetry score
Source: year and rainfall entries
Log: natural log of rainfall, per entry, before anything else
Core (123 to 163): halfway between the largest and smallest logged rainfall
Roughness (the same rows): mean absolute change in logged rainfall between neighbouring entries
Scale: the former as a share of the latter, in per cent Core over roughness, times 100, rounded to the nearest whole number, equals 4713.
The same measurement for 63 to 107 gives 5264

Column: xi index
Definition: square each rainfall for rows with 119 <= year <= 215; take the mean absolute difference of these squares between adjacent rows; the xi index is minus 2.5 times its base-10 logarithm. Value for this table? 0.43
